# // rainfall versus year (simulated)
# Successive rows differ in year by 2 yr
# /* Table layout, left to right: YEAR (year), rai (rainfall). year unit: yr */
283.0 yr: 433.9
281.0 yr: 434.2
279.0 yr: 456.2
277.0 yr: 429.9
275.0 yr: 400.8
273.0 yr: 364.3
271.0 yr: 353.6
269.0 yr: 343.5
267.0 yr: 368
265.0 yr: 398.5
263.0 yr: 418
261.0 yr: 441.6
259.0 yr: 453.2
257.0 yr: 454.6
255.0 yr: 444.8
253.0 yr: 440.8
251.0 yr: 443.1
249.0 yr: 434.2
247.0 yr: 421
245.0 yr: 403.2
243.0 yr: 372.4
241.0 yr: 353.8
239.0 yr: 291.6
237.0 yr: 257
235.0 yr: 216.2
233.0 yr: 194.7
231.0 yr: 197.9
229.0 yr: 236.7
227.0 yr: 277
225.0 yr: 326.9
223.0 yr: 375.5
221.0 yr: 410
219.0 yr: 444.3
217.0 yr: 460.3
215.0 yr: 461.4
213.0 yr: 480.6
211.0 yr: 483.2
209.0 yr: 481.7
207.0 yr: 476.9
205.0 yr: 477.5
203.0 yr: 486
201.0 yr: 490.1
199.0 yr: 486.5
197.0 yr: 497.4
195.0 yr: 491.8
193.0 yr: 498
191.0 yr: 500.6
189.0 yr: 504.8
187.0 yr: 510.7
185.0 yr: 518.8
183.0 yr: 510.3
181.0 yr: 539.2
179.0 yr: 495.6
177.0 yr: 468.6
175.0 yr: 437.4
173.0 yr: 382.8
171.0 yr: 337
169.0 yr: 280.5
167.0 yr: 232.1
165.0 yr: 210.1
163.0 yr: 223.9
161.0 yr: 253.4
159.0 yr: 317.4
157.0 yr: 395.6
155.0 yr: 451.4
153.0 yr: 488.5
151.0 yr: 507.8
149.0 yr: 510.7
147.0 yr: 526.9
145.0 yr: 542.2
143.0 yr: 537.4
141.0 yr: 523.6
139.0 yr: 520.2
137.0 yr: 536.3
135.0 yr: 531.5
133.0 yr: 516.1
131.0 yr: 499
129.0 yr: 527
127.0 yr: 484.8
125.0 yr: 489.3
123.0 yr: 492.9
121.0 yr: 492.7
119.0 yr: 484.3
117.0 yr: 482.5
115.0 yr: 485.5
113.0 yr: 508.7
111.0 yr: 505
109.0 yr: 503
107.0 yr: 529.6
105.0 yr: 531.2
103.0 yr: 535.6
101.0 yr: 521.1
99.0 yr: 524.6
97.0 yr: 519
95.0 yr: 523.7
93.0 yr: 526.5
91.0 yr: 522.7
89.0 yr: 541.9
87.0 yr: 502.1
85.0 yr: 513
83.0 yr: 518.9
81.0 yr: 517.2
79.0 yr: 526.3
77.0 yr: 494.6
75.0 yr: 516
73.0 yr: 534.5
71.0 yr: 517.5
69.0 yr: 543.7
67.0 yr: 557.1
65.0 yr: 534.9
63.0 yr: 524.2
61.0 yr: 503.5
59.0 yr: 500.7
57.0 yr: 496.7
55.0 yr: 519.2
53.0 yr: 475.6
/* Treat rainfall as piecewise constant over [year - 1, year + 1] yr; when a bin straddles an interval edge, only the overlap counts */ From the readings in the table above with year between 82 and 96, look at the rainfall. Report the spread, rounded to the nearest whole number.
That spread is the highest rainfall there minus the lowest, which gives 40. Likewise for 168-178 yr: 188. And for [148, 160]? 193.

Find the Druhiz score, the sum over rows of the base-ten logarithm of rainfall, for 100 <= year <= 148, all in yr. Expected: 65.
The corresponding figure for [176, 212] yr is 49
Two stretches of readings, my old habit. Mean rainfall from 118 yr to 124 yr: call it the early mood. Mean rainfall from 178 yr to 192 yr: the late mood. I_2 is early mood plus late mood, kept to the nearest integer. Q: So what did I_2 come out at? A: 1001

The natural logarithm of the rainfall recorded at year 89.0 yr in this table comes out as 6.30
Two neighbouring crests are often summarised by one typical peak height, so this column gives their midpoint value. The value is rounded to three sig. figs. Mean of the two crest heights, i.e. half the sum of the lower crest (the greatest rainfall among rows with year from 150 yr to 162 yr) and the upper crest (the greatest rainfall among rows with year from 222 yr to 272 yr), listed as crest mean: 481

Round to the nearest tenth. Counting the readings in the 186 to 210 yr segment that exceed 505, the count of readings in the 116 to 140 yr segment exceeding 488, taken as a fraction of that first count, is 9.0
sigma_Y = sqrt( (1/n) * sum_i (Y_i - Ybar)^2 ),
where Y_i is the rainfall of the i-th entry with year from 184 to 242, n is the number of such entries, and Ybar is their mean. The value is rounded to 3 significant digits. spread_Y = 108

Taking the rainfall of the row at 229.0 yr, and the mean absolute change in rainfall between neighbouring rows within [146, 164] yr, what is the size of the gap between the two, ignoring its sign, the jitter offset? 199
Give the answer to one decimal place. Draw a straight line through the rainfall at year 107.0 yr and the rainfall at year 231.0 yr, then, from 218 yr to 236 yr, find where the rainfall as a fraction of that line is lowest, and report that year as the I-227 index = 231.0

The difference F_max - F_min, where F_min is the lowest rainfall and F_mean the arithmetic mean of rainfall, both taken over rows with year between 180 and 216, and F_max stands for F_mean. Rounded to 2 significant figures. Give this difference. 33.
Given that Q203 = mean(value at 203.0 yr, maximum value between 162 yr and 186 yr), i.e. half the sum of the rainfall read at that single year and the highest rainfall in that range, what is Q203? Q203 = 513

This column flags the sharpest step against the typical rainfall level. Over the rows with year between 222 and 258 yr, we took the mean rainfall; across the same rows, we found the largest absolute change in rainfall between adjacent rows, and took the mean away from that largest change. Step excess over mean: -279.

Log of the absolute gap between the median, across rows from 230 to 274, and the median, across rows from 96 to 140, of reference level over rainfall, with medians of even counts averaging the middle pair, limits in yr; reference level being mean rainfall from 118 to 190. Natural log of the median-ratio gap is -1.2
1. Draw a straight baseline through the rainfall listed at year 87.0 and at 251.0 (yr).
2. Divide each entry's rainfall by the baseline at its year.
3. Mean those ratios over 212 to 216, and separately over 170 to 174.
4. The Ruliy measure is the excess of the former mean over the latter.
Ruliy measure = 0.3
